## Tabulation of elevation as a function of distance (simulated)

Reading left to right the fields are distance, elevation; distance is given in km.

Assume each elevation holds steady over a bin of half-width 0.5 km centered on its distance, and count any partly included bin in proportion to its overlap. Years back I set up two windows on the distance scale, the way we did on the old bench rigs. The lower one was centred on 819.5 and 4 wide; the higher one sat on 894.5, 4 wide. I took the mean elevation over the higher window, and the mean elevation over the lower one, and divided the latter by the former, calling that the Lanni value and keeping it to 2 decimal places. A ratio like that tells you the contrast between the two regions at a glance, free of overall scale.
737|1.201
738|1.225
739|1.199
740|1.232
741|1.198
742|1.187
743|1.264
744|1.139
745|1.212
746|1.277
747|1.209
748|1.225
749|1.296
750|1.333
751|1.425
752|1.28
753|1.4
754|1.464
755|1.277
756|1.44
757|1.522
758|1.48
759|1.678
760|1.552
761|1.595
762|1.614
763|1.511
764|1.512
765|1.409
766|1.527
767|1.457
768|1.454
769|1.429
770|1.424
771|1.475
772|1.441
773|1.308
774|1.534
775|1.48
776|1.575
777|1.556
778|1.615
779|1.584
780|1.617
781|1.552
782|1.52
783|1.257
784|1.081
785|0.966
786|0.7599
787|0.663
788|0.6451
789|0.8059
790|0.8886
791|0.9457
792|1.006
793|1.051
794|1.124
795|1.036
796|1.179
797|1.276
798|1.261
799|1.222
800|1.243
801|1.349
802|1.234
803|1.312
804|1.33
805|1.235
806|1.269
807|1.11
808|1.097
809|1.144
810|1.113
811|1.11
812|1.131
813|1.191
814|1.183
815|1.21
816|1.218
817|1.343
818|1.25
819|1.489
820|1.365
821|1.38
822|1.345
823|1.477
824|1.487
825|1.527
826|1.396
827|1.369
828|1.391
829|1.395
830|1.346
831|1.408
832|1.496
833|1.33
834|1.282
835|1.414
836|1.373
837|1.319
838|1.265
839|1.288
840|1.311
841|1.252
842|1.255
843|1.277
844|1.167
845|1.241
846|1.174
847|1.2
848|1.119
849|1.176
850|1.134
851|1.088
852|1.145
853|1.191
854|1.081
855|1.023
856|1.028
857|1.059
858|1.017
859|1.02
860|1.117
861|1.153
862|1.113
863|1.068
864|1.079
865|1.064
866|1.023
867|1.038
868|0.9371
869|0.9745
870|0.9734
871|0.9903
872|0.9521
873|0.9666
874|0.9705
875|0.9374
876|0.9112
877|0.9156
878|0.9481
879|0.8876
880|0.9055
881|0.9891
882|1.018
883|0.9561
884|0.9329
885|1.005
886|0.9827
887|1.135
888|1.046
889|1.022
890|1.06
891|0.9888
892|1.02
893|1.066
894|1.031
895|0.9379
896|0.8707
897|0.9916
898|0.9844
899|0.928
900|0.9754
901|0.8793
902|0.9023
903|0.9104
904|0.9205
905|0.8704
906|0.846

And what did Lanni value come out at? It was 1.40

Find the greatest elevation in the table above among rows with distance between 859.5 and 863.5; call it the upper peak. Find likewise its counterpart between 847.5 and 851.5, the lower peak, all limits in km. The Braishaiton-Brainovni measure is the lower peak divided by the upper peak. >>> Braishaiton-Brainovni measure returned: 1.02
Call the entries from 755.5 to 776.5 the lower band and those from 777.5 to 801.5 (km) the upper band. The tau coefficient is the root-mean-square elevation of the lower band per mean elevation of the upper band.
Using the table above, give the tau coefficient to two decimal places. 1.30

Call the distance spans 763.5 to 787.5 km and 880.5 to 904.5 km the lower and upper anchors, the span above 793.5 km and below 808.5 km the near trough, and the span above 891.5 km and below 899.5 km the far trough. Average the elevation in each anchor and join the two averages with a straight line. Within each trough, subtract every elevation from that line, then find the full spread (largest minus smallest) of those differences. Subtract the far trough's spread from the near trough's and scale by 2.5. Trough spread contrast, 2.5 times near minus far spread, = 0.37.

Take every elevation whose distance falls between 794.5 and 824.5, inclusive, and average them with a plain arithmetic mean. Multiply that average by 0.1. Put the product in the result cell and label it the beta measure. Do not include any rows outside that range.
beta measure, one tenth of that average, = 0.125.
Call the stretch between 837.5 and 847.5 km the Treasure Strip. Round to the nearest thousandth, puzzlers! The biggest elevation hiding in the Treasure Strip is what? 1.311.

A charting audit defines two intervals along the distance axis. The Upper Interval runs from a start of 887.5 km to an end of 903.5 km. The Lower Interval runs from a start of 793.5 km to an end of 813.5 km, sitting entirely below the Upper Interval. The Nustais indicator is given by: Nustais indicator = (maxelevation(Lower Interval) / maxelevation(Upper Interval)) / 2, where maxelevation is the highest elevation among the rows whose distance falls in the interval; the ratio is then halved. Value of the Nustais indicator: 0.63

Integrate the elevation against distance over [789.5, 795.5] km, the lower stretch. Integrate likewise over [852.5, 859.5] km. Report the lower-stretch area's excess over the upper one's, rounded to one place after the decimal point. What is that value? -1.4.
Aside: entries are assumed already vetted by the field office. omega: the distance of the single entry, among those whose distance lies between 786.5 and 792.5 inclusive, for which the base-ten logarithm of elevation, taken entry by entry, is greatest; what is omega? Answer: 792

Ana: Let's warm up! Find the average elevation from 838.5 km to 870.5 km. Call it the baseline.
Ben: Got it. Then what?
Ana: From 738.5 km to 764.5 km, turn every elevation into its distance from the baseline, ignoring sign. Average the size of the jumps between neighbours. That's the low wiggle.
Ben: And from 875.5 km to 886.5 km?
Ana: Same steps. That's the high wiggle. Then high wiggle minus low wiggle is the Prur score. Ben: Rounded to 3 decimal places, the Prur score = -0.039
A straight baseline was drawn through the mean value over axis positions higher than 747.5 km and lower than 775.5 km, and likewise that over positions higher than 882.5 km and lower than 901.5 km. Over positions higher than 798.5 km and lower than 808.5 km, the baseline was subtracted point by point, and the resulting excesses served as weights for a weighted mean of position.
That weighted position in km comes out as 805.0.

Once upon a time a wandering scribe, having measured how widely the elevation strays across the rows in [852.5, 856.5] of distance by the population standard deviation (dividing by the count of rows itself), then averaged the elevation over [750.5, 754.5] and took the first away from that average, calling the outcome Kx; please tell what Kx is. 1.32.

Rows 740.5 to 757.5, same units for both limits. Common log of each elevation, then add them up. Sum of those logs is 1.9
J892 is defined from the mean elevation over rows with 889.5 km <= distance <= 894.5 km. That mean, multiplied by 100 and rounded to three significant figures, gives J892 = 103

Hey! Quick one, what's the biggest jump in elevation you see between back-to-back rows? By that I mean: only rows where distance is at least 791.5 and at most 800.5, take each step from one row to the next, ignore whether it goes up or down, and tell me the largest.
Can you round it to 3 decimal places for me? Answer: 0.143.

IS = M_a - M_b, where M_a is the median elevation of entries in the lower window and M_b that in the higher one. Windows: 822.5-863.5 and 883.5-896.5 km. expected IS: 0.23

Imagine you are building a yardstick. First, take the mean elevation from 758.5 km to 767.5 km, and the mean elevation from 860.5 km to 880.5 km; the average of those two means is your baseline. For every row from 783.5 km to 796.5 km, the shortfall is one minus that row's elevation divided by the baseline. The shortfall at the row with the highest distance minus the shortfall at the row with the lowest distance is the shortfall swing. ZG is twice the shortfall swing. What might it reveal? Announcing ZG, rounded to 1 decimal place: -0.2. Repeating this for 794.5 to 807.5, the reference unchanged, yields -0.1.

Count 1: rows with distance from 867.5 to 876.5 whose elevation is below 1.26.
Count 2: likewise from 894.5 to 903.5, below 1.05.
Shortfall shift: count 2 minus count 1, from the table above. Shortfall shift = 0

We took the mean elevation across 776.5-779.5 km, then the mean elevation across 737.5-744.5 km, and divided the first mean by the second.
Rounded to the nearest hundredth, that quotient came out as 1.31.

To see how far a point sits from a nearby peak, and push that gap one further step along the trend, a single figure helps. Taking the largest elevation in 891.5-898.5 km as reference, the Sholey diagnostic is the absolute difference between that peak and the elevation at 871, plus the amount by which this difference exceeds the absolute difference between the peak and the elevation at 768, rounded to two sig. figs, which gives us -0.24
